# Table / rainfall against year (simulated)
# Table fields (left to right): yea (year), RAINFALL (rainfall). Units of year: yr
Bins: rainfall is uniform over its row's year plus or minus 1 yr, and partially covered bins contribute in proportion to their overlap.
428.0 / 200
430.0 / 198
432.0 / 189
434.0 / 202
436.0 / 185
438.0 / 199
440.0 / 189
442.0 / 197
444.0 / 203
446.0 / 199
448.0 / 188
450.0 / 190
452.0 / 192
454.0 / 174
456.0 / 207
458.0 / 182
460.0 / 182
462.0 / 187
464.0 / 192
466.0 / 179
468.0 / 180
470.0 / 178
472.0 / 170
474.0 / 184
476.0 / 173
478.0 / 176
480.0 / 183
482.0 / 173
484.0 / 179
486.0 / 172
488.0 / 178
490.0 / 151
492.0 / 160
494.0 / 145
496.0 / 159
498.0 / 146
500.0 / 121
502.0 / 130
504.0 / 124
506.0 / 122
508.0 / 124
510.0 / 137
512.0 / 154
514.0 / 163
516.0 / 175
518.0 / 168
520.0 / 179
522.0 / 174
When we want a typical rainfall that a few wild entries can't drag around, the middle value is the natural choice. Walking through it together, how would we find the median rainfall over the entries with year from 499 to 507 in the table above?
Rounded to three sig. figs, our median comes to 123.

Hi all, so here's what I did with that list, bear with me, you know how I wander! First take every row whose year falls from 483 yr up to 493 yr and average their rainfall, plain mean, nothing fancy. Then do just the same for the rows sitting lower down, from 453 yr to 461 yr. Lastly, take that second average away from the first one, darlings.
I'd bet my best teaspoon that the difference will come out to -18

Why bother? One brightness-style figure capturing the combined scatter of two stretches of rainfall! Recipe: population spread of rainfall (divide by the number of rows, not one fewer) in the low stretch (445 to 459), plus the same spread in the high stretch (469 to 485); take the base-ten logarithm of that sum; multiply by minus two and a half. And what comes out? -2.9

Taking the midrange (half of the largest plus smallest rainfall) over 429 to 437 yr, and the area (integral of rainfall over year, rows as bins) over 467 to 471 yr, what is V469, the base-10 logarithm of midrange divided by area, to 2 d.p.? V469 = -0.57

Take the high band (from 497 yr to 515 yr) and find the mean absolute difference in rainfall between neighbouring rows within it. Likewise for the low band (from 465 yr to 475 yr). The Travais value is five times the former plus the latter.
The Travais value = 58.1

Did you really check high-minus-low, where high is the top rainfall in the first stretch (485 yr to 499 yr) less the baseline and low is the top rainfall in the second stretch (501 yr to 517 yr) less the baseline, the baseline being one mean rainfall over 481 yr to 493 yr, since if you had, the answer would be 3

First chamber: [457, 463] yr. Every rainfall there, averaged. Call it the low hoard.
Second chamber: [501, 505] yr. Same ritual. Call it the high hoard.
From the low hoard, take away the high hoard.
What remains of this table 57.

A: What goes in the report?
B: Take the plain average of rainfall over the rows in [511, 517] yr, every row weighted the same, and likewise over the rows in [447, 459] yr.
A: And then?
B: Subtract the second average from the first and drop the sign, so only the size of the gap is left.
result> 25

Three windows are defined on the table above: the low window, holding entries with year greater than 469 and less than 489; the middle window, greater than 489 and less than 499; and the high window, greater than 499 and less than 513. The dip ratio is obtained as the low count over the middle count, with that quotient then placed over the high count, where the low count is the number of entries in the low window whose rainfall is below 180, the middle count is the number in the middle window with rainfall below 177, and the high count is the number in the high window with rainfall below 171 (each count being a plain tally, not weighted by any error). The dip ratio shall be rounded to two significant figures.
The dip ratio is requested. 0.23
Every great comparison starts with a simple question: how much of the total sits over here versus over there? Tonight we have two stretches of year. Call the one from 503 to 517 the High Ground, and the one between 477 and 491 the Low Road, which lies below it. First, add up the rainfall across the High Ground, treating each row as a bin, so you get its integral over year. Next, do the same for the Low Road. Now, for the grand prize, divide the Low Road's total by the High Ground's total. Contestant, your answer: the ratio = 1.21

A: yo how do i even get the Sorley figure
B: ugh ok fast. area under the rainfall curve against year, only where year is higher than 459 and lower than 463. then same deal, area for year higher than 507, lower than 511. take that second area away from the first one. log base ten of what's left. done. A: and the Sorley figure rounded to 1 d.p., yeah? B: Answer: 2.3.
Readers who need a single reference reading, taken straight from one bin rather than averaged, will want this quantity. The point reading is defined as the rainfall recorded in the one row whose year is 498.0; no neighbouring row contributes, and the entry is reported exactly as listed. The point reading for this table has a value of 146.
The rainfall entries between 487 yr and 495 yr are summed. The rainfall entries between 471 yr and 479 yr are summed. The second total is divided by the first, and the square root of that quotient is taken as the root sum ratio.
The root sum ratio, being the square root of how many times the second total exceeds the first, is 1.05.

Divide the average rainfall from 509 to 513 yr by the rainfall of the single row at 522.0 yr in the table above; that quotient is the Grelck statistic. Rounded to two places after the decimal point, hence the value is 0.84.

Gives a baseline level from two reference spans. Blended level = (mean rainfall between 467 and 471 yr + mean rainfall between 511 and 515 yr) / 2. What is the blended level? 169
